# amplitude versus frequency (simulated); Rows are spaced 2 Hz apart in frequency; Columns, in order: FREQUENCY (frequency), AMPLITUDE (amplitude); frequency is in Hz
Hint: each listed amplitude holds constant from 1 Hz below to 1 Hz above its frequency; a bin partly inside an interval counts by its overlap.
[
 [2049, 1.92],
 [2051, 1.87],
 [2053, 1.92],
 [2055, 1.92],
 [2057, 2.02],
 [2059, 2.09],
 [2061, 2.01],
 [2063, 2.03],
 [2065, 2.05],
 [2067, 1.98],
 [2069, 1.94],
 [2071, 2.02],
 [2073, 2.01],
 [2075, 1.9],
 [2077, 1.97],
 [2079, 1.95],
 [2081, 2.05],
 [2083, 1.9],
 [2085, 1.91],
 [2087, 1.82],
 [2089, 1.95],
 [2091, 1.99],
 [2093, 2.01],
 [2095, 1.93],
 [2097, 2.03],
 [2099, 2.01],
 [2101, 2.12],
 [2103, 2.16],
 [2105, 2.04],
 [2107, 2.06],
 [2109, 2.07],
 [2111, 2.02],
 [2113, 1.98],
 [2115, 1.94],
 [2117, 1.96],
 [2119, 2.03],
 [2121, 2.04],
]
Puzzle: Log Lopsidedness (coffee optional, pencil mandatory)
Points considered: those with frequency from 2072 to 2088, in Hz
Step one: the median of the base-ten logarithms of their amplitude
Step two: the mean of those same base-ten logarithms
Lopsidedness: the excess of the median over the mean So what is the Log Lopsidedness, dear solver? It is -0.0017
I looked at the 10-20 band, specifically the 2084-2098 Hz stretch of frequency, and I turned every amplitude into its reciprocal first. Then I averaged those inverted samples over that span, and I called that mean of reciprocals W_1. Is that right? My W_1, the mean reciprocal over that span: 0.514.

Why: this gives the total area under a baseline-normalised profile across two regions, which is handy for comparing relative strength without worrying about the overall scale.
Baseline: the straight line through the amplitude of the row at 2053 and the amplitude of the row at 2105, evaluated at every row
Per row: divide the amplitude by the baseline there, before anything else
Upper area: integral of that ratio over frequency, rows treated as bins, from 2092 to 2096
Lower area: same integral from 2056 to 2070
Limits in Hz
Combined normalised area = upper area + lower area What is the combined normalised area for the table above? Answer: 18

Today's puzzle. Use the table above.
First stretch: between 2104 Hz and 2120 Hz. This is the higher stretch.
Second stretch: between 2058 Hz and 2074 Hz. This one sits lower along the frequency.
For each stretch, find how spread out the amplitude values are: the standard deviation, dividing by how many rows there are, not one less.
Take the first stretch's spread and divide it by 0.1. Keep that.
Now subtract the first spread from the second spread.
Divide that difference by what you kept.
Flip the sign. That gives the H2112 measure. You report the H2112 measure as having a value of 0.006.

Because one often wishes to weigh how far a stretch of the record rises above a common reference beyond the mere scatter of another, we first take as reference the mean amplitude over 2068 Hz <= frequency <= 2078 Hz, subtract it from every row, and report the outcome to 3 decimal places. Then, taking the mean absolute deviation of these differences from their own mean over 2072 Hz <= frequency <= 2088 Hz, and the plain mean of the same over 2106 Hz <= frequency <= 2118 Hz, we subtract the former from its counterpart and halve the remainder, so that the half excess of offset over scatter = -0.010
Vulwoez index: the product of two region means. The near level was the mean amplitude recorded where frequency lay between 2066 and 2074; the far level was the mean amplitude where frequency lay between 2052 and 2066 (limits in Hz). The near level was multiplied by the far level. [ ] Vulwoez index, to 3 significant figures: 3.99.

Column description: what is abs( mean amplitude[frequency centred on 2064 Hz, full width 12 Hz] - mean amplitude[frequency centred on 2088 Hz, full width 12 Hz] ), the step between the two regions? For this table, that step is 0.087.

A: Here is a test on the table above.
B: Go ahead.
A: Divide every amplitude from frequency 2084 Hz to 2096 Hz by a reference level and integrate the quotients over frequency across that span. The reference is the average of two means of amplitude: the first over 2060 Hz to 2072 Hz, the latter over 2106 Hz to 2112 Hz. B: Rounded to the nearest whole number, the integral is 11 Hz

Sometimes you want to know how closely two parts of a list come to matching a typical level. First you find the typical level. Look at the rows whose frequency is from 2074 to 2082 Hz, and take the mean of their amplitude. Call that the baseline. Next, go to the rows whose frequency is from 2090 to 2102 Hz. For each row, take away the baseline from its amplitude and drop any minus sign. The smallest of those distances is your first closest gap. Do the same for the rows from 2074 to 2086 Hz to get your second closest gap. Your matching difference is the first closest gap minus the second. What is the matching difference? 0.020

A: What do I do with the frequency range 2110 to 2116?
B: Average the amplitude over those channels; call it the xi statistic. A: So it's 1.98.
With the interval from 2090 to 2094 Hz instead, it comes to 2.00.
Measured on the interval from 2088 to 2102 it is 2.01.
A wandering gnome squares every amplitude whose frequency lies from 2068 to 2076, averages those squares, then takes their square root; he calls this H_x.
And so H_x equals 1.97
